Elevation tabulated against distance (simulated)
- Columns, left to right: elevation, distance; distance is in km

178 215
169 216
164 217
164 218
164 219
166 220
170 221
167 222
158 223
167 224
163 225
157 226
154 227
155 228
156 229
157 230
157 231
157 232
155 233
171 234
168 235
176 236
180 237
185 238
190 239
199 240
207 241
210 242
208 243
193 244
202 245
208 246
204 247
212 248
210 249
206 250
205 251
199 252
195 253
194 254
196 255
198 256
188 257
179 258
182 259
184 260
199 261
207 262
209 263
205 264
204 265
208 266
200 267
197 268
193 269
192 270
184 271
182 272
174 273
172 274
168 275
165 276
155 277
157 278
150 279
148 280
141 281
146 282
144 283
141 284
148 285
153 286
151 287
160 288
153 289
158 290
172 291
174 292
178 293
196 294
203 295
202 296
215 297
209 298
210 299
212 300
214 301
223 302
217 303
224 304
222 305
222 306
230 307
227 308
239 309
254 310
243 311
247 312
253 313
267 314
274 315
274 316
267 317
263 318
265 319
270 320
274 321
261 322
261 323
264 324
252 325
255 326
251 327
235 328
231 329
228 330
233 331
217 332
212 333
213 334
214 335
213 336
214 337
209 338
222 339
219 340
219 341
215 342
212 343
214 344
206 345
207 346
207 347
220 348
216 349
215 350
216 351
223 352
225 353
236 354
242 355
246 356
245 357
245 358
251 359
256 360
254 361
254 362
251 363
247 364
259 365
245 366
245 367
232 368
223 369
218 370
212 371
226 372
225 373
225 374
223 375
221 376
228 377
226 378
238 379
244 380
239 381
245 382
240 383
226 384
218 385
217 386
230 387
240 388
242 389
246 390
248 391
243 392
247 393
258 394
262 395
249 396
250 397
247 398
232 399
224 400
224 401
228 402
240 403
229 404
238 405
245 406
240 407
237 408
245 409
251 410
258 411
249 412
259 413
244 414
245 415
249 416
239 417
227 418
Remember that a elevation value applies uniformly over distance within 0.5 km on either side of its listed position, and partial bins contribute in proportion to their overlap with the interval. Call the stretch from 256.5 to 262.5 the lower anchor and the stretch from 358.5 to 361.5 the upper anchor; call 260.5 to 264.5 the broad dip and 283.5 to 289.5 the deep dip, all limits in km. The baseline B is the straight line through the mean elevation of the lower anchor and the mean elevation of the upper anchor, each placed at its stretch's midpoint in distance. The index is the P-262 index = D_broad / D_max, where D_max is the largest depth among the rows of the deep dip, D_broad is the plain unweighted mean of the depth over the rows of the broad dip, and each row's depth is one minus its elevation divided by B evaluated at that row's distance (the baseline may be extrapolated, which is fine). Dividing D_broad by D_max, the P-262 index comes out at -0.22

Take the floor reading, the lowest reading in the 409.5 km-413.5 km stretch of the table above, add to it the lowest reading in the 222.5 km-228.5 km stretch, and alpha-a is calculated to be 403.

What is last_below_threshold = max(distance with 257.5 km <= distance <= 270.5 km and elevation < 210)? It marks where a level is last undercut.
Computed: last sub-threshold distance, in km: 270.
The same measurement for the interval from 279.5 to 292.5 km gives 292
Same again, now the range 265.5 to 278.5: 278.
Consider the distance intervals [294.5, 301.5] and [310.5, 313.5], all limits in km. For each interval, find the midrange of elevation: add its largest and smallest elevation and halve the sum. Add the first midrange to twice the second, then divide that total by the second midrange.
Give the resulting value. 2.84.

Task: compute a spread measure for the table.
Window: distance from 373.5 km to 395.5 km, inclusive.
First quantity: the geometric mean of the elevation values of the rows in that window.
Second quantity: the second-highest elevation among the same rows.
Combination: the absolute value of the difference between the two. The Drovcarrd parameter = 22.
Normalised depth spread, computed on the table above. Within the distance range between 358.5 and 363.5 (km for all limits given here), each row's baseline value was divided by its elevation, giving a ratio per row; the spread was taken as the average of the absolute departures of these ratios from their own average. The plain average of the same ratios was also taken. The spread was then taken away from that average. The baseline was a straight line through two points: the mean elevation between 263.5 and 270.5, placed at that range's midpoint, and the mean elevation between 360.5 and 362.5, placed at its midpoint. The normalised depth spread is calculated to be 1.00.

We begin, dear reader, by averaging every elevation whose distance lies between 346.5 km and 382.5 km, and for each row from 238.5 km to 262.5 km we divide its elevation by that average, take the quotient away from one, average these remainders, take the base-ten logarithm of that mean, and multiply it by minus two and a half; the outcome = 2.1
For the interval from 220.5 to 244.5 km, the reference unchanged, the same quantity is 1.5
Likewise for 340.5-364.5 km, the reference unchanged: 4.4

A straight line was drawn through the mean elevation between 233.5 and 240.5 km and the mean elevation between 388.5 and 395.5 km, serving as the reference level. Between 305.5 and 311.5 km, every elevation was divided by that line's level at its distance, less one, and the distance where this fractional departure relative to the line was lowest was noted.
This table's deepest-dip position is 306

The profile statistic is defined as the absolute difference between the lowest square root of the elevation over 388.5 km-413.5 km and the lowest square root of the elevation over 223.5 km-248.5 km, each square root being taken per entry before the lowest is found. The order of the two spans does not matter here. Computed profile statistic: 2.6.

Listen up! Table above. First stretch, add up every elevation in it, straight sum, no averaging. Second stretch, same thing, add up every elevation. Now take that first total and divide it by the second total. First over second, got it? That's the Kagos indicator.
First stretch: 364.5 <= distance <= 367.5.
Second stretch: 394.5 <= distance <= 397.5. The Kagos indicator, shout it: 0.98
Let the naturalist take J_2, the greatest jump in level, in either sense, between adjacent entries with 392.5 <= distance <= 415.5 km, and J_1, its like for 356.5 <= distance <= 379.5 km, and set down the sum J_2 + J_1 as 29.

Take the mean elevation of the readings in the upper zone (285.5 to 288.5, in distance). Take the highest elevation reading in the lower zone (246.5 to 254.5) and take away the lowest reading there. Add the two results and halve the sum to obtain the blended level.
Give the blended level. 86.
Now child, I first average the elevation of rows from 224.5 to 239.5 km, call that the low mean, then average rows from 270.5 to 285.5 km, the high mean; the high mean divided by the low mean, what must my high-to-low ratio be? 1.0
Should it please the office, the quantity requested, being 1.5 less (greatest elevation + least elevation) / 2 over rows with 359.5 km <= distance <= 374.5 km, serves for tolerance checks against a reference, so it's -234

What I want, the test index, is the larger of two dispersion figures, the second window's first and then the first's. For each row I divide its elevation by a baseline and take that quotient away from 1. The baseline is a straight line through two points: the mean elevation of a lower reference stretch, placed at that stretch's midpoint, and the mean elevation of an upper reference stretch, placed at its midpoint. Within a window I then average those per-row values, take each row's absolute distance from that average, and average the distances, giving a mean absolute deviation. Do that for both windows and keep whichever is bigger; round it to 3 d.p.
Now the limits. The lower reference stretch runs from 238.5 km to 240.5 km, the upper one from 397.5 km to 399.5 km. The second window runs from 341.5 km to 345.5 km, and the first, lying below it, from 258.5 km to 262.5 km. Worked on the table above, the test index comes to 0.049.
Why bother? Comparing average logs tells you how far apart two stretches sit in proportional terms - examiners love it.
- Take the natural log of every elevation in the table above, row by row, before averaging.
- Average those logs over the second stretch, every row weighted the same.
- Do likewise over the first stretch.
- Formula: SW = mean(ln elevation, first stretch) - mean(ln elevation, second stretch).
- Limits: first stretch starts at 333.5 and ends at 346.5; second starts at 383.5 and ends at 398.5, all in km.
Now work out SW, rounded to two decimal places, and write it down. -0.12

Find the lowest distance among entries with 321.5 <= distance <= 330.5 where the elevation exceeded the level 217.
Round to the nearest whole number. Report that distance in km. 322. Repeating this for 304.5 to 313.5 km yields 305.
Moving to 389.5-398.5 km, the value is 390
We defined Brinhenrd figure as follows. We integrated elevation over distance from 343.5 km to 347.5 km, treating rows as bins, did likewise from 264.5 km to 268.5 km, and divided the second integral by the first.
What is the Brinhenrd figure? 1.0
